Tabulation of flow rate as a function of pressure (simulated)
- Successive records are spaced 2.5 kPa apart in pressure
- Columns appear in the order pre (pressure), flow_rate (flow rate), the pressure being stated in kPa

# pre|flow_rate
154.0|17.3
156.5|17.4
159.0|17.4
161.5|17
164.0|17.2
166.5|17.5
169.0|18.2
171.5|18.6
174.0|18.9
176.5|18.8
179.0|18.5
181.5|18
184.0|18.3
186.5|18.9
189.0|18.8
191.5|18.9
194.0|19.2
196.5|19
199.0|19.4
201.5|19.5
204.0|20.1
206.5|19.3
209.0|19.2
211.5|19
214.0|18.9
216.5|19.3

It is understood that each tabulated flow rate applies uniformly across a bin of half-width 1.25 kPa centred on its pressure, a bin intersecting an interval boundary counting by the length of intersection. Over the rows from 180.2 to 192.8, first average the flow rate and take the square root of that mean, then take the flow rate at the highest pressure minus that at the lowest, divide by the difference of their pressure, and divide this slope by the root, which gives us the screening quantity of 0.02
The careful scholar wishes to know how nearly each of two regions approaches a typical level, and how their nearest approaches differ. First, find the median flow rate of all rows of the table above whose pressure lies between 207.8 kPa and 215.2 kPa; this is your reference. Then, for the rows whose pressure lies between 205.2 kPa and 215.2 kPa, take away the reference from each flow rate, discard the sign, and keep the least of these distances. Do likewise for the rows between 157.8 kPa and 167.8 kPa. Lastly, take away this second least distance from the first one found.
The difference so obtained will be -1.5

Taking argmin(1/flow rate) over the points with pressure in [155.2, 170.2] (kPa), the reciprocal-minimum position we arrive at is 169.0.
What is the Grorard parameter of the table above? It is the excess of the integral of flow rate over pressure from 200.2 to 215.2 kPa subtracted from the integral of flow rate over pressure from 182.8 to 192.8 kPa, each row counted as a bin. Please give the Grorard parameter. -103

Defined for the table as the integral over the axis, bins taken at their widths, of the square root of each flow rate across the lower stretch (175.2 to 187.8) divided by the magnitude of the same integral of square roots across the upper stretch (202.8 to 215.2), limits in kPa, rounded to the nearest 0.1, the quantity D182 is 1.0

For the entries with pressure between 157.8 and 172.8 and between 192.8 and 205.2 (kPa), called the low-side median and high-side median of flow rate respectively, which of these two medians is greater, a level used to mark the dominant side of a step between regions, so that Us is 19.4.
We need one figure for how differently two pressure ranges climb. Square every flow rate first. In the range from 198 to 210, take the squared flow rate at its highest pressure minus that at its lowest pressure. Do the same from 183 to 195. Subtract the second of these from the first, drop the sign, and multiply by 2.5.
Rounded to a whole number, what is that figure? 104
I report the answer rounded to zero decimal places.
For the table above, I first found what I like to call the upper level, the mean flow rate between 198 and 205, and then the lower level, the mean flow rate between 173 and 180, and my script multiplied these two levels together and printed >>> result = 368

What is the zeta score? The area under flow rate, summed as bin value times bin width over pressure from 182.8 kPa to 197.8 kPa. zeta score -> 283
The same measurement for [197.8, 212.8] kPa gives 291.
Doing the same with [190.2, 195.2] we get 95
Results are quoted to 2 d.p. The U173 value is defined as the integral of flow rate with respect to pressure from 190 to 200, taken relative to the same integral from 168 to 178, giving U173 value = 1.03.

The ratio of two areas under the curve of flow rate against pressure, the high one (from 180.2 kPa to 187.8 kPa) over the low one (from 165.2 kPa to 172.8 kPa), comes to 1.017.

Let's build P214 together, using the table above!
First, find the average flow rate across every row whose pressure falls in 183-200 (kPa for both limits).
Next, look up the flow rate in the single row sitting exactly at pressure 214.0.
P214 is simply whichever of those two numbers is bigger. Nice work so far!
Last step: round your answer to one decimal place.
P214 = 18.9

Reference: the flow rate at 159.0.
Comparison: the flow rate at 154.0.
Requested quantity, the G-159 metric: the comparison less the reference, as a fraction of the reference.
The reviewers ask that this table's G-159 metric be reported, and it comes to -0.01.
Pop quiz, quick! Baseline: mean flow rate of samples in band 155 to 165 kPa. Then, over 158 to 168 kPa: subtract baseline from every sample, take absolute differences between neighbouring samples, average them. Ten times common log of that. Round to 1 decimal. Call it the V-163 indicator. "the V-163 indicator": -5.2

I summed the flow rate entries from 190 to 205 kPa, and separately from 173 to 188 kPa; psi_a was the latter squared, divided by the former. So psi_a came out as 106.9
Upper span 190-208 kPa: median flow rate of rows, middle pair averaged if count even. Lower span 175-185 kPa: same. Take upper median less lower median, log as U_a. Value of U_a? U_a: 0.90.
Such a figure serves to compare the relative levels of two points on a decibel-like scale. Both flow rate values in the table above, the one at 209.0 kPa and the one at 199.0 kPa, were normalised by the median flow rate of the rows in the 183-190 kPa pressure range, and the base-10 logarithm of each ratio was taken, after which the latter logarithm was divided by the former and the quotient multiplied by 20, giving 30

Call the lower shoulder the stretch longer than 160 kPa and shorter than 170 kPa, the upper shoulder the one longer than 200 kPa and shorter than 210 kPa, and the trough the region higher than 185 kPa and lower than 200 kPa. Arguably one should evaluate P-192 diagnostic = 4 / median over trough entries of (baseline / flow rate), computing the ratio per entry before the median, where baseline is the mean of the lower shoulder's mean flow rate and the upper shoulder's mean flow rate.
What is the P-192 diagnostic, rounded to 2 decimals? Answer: 4.10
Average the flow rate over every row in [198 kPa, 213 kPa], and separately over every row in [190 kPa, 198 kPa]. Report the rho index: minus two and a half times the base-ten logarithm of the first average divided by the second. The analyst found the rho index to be -0.02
